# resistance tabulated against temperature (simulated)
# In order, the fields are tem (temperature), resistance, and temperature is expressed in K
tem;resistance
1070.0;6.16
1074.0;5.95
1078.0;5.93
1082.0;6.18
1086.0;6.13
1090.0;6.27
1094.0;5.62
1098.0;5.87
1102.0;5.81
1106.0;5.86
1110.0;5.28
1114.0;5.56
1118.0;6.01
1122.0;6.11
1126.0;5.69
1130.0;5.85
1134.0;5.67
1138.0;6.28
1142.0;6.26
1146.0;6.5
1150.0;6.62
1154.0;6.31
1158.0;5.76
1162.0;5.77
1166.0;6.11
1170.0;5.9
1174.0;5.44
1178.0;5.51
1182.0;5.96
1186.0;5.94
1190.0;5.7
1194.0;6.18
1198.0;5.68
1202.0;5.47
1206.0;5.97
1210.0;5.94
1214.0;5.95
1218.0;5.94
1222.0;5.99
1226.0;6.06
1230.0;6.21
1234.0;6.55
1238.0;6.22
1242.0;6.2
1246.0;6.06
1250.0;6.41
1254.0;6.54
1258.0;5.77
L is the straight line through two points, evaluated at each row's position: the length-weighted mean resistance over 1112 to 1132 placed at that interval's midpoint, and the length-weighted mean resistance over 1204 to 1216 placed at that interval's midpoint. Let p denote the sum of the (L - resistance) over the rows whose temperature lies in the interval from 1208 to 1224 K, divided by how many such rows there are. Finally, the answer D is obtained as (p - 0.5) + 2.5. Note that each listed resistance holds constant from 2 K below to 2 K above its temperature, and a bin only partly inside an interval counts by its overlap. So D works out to 2.01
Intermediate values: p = 0.01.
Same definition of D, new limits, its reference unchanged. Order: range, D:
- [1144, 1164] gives 1.69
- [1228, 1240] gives 1.66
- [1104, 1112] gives 2.26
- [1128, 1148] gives 1.75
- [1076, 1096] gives 1.77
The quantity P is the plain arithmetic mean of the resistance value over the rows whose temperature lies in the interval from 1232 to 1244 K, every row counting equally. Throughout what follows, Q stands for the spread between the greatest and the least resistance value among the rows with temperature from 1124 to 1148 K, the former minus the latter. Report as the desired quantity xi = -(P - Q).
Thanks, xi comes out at -5.49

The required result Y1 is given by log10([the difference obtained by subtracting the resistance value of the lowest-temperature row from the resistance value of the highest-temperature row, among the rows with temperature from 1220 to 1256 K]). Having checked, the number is -0.26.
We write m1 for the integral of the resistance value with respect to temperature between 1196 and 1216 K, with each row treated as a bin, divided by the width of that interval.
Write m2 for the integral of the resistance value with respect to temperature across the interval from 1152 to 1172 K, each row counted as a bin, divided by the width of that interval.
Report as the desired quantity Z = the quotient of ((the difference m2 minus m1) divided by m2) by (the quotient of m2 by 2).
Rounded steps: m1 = 5.80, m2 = 6.0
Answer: 0.009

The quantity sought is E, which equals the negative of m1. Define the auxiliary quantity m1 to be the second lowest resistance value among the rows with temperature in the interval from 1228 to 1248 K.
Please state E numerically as -6.20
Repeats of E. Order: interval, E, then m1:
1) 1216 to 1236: -5.99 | 5.99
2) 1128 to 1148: -5.85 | 5.85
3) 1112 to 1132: -5.69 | 5.69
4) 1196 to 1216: -5.68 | 5.68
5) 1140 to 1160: -6.26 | 6.26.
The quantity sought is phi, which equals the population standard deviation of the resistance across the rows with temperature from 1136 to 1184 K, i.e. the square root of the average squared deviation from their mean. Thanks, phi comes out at 0.36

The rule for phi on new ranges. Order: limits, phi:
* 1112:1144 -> 0.26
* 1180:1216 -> 0.20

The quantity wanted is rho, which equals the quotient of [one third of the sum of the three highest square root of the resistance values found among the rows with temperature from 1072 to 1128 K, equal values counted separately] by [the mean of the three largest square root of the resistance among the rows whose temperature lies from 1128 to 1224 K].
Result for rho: 0.98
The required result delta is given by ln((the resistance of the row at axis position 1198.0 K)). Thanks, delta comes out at 1.74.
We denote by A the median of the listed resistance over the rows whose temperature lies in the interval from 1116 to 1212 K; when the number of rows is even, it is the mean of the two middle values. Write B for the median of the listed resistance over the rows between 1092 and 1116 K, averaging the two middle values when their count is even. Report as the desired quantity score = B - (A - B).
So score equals 5.5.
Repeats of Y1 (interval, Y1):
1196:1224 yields -0.51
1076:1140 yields -0.46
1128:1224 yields -0.85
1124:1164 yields -1.10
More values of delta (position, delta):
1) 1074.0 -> 1.78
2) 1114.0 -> 1.72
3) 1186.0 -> 1.78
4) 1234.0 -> 1.88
